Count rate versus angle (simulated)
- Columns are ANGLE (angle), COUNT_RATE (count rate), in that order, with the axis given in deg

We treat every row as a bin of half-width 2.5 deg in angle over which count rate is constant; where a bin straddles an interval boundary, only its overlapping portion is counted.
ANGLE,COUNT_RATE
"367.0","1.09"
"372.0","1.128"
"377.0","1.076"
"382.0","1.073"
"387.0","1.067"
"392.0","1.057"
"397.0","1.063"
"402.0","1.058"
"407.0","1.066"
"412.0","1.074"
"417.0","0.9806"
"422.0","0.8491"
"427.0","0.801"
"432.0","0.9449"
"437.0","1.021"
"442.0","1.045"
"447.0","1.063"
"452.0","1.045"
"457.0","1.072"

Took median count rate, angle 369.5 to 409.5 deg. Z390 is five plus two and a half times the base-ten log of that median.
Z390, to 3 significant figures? 5.07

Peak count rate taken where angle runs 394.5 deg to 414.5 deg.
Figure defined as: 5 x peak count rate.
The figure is 5.37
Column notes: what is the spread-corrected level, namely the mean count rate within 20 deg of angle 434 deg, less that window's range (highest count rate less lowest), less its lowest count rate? -0.094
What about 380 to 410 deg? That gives -0.009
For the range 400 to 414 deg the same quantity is -0.008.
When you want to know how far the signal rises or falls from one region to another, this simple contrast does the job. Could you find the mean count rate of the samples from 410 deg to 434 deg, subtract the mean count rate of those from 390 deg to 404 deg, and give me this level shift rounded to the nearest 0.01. -0.13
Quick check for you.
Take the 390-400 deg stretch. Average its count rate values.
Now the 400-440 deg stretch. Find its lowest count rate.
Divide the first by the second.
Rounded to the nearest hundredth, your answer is 1.32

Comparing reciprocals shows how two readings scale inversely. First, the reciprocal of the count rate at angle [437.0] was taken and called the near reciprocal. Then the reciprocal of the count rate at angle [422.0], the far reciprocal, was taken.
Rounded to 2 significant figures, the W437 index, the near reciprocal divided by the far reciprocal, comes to 0.83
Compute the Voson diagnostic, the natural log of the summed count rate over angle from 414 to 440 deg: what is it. 1.53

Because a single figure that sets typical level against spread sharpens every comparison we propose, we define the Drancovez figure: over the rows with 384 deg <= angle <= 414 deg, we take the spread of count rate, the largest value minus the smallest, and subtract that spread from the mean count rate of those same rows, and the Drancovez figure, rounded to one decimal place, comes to 1.0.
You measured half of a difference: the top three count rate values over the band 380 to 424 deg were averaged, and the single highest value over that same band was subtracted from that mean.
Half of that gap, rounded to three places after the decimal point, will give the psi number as -0.001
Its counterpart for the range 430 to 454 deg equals -0.006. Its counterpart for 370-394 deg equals -0.018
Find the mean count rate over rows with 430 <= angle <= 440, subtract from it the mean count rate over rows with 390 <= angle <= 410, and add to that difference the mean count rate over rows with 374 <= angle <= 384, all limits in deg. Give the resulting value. 1.00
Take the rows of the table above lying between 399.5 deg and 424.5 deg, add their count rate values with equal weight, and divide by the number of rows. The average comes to 1.01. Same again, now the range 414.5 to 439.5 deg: 0.92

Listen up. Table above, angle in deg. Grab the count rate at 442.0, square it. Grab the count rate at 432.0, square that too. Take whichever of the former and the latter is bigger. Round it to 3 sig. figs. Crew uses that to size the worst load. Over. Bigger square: 1.09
